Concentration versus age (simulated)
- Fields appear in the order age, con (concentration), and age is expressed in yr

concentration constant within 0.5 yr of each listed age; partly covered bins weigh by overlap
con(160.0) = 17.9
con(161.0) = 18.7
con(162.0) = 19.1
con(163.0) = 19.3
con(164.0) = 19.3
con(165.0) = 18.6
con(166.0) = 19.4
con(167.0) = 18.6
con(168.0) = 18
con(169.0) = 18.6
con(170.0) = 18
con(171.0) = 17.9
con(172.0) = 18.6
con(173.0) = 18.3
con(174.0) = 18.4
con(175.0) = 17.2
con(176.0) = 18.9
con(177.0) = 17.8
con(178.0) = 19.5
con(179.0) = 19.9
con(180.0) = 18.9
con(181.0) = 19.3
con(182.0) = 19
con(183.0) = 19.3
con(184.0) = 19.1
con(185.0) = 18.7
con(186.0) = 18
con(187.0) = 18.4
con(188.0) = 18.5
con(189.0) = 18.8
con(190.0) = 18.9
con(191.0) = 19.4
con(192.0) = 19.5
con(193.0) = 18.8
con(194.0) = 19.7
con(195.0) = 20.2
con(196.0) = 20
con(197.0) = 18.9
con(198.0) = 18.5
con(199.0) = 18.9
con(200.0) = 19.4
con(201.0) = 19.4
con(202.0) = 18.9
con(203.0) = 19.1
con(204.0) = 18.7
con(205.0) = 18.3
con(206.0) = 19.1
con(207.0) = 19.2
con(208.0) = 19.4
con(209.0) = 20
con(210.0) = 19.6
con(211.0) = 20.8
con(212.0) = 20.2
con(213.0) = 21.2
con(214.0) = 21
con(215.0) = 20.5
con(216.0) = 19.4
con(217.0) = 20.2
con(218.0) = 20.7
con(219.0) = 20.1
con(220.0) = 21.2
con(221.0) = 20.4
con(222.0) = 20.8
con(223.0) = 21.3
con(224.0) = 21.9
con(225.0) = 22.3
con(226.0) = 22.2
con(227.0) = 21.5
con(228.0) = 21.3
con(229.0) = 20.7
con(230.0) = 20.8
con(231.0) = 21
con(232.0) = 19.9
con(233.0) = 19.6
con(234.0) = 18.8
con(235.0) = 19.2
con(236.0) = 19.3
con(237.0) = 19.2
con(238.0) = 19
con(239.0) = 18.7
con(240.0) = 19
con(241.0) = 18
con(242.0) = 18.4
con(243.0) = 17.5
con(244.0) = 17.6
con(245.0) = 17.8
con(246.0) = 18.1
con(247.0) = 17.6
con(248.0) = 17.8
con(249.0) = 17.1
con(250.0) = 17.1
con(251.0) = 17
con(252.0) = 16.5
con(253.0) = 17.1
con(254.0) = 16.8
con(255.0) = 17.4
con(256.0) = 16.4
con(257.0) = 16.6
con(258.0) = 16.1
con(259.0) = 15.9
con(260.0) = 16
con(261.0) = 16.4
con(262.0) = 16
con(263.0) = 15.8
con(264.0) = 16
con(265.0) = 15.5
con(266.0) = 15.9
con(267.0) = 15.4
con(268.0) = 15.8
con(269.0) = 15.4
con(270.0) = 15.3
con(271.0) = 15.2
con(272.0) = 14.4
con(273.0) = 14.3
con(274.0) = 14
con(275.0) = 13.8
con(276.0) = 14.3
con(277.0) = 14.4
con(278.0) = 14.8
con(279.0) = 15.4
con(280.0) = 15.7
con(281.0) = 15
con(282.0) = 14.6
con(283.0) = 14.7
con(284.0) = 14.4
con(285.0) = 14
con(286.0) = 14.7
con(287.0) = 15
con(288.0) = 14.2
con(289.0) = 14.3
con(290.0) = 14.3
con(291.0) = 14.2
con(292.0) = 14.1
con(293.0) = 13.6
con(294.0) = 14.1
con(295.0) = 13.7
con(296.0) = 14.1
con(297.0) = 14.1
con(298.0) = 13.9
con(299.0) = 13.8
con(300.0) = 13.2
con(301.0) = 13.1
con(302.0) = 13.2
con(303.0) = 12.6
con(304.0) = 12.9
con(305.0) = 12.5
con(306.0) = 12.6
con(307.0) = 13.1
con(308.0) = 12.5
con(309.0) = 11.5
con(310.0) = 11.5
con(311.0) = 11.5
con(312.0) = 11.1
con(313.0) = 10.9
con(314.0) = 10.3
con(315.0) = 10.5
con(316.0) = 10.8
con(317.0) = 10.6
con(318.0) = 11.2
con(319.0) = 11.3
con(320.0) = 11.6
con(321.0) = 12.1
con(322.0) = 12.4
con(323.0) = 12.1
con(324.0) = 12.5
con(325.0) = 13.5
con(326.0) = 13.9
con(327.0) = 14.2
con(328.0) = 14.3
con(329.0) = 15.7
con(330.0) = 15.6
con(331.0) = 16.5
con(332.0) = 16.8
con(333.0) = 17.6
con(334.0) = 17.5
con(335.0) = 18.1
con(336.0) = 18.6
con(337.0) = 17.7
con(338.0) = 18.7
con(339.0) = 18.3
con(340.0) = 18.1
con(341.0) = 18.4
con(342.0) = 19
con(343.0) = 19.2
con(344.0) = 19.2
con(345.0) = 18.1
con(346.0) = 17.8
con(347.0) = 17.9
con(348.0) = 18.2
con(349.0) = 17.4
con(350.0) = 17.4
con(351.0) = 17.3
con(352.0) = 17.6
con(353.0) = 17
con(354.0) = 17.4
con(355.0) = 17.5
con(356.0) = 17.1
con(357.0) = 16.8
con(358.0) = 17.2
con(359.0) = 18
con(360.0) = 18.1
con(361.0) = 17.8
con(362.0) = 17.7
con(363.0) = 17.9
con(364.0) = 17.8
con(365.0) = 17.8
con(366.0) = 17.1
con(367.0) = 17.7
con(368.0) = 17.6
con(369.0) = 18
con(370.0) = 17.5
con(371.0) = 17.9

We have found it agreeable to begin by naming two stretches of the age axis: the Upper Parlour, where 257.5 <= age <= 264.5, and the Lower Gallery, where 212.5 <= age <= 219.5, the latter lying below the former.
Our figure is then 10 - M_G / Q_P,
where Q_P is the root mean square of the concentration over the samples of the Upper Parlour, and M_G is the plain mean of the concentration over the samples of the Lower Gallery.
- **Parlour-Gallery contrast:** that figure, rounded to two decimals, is 8.72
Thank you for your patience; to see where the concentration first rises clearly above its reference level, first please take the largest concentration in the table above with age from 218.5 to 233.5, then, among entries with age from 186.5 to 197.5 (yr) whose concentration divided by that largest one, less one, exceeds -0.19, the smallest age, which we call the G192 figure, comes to 187.0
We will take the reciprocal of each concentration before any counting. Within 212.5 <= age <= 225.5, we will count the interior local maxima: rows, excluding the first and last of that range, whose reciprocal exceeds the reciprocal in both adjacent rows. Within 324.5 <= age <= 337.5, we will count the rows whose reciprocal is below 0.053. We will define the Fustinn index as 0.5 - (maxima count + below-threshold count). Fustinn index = -2.5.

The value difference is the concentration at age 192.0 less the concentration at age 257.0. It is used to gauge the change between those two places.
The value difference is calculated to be 2.9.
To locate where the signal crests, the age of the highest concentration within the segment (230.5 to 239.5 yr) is 231.0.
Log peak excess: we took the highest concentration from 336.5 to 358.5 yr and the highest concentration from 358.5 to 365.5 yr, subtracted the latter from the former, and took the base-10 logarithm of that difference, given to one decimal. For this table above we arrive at 0.0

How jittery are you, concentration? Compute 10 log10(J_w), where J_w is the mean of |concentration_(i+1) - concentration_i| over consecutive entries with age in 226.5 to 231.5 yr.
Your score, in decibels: -6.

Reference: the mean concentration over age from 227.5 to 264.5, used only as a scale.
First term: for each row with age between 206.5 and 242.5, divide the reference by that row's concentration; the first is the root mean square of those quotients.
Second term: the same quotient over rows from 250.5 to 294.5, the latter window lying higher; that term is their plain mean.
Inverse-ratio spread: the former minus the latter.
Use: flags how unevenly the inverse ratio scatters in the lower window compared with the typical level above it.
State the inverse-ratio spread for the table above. -0.29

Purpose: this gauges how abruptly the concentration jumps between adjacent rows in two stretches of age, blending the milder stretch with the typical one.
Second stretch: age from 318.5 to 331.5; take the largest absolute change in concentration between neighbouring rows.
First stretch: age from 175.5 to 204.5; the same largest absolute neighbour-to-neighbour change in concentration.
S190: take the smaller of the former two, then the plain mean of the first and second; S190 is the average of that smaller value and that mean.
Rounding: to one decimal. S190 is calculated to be 1.5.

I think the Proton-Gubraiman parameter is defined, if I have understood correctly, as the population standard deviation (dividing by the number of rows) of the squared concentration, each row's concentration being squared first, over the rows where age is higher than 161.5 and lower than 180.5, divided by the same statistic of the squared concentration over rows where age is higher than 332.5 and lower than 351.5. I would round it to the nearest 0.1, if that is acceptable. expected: 1.2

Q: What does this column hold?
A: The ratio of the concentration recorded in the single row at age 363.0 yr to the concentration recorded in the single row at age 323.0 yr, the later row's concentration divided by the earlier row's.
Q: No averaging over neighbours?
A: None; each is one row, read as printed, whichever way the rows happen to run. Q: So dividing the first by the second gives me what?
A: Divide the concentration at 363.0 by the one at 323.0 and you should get 1.5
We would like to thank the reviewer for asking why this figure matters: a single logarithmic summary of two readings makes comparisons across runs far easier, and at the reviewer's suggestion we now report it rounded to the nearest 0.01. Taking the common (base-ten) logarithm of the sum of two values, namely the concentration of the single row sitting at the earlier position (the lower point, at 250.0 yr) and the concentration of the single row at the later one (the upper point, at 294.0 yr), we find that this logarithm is 1.49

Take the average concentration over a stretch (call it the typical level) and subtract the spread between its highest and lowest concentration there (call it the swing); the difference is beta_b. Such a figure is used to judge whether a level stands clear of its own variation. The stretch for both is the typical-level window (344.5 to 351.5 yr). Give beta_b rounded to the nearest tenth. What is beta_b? 16.8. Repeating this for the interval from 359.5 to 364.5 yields 17.5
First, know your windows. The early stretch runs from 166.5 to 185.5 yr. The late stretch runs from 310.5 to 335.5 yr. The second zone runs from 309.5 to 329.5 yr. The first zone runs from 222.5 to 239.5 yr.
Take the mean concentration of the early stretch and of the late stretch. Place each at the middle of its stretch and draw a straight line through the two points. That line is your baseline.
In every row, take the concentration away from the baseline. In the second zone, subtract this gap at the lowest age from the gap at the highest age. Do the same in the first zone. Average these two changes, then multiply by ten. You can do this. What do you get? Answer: -14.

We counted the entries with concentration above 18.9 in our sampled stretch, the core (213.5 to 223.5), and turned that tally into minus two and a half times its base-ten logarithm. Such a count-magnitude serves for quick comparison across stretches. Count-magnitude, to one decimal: -2.5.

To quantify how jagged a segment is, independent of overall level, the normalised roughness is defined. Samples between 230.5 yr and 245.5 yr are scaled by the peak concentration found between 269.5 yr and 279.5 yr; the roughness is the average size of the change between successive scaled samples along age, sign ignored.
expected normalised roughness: 0.0288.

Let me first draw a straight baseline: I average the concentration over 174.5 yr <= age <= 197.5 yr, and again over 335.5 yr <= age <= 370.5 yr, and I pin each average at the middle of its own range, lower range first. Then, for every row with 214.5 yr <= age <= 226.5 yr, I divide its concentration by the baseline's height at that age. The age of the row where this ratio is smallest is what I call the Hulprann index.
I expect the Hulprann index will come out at 216.0 yr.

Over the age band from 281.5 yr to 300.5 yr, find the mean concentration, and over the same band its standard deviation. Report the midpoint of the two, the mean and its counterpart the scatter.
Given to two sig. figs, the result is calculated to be 7.3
